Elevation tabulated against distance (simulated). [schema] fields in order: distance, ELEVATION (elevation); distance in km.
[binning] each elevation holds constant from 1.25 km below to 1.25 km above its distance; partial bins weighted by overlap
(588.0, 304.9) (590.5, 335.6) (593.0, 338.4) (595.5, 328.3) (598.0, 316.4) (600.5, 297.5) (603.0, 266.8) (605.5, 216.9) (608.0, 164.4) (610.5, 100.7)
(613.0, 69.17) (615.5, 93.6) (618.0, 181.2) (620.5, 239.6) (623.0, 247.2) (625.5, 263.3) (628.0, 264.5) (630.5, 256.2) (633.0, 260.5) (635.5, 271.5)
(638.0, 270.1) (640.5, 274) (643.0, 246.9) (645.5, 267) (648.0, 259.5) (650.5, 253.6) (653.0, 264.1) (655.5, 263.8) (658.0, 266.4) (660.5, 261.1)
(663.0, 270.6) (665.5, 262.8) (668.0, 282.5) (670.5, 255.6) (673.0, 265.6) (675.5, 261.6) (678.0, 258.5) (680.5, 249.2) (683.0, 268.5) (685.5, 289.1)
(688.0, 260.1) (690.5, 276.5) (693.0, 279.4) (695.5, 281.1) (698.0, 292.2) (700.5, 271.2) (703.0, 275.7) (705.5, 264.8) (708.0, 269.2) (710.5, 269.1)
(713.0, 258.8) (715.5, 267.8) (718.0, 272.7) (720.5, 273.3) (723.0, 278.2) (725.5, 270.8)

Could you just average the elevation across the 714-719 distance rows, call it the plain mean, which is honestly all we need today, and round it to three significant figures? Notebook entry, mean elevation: 270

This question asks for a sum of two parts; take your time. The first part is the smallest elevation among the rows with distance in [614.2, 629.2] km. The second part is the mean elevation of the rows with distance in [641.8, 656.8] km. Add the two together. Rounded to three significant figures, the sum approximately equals 353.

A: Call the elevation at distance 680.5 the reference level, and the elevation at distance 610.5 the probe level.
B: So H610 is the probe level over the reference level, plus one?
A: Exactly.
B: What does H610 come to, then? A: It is 1.40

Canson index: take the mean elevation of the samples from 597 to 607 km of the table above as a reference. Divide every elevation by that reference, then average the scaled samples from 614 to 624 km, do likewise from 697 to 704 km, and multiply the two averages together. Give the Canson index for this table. 0.71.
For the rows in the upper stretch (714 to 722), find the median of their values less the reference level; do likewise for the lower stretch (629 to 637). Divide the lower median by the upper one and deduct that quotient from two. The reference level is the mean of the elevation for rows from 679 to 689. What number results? 3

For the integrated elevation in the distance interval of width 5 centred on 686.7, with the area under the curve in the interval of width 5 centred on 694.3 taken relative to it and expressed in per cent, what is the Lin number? 102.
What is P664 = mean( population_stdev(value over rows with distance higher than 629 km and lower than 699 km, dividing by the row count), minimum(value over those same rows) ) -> 129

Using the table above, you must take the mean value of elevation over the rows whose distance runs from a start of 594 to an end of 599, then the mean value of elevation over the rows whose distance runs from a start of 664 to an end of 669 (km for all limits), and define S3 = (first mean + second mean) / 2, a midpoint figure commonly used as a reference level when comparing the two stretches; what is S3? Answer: 298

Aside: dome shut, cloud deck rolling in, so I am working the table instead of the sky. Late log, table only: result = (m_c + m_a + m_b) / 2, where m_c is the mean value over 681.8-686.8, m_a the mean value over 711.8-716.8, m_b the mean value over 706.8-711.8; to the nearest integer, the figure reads 406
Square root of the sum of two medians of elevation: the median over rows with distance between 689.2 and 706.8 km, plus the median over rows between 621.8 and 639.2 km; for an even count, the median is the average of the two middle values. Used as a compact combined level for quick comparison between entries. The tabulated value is 23.2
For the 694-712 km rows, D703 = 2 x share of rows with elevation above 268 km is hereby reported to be 1.7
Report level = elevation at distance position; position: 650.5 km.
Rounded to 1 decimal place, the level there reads 253.6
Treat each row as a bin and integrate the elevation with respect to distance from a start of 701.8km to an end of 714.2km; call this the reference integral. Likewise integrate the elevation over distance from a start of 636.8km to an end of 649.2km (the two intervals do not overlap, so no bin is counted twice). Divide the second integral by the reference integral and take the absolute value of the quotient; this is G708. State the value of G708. 0.98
